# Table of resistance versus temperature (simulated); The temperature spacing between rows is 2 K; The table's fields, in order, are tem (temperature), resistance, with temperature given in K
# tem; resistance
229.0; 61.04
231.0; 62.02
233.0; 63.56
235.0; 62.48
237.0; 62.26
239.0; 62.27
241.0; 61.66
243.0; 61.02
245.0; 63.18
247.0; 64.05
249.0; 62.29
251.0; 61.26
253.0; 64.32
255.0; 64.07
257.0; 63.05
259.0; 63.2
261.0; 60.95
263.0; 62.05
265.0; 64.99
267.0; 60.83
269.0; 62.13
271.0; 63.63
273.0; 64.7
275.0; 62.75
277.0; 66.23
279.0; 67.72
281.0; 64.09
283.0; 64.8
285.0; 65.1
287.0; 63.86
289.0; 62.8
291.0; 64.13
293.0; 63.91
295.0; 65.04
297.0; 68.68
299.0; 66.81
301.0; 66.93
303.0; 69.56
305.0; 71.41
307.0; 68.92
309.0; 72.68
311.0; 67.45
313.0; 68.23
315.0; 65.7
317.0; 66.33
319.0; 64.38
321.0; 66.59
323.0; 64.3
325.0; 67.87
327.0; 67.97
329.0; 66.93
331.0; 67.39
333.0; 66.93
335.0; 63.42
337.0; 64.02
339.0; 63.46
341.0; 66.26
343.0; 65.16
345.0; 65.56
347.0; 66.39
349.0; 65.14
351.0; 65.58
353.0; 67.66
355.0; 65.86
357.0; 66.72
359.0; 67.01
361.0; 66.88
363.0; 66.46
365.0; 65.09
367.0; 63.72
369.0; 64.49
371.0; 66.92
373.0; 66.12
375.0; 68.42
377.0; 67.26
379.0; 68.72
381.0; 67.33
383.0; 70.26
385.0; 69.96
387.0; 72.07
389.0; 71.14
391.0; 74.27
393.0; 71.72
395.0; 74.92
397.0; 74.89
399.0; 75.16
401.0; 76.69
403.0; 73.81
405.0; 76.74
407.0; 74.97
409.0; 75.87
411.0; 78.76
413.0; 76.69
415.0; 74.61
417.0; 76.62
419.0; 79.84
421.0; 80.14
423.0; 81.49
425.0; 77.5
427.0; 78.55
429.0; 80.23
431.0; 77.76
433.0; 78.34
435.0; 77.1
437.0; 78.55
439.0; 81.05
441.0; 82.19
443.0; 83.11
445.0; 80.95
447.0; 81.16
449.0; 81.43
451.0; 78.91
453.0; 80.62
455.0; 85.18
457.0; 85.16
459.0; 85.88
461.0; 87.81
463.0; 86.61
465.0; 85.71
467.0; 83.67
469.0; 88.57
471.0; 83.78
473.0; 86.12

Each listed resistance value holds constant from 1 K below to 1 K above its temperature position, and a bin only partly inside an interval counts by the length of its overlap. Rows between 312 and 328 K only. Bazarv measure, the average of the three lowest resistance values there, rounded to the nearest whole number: 65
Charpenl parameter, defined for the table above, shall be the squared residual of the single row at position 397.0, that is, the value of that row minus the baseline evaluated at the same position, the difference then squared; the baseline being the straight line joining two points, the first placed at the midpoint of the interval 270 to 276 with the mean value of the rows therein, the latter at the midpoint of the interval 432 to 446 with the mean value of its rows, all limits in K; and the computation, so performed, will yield 1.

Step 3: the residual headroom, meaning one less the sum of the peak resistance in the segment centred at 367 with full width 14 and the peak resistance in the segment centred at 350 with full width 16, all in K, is -134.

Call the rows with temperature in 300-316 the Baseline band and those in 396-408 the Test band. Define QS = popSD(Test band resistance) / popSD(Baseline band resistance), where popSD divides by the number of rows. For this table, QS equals 0.48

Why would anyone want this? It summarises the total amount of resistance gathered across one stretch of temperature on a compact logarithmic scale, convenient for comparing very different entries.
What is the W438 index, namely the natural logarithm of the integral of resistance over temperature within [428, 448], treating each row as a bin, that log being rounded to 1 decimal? 7.4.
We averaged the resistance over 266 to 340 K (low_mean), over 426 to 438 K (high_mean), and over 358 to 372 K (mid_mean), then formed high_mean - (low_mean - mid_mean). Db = 78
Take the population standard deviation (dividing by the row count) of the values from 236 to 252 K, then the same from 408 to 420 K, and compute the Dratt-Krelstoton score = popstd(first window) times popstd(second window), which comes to 1.63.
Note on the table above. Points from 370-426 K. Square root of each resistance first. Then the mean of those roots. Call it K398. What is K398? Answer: 8.58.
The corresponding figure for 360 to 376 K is 8.12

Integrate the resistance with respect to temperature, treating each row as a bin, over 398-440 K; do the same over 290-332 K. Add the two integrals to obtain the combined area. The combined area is 6083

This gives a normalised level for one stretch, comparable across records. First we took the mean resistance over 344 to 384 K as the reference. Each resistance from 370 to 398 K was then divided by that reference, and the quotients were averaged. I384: 1.06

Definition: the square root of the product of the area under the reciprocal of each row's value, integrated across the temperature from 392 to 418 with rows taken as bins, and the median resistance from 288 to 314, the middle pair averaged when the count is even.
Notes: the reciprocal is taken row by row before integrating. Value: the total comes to 4.82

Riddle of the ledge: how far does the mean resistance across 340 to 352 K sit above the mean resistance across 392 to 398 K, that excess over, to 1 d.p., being -8.2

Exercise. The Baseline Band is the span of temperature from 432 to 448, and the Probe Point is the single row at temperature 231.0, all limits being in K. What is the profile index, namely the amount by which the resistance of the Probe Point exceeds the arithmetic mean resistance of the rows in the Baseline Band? -18.3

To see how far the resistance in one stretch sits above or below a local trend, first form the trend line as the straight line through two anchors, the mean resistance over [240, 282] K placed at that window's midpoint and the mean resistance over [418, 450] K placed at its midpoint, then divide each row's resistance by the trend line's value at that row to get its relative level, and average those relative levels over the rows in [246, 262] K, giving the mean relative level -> 1.01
